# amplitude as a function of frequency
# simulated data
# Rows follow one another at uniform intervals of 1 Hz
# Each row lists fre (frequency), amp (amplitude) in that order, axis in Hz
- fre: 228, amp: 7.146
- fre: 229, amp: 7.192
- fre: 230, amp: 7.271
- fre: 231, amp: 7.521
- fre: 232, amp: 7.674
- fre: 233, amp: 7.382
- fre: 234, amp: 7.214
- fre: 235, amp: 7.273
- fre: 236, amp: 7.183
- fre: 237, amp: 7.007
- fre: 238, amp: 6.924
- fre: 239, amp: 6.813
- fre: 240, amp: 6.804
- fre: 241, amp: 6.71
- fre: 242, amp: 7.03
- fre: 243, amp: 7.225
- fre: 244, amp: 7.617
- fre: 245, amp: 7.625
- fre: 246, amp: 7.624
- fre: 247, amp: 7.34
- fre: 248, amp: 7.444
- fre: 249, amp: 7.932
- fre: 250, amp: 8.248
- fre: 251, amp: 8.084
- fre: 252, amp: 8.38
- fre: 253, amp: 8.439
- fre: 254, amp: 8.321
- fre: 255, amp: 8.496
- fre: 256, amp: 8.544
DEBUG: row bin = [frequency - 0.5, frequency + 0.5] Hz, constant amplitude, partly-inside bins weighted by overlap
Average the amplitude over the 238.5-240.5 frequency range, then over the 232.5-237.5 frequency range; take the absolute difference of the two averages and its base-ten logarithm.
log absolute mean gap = -0.39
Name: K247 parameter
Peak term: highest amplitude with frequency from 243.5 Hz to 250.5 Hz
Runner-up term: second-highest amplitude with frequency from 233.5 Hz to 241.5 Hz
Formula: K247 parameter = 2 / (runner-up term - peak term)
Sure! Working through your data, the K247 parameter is -1.9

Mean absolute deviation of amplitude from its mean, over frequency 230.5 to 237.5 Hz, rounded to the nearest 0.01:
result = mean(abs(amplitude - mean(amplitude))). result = 0.17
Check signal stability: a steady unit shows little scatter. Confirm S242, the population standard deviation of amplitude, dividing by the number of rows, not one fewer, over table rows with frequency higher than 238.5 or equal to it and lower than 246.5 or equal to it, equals 0.37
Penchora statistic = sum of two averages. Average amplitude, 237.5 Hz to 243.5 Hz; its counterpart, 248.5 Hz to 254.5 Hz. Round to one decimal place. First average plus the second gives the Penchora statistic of 15.2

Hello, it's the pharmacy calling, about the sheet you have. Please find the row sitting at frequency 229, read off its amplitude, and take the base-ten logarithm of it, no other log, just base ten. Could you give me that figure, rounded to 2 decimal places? 0.86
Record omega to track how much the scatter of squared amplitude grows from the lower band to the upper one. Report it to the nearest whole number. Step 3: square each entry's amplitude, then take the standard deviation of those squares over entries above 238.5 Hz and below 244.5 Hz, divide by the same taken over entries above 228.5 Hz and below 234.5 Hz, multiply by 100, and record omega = 173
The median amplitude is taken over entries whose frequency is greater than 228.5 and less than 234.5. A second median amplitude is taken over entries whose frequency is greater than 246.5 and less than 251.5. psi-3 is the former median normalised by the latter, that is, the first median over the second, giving 0.92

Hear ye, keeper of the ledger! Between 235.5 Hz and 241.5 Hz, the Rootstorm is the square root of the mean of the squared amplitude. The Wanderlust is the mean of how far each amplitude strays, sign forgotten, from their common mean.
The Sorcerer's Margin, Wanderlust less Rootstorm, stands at -6.78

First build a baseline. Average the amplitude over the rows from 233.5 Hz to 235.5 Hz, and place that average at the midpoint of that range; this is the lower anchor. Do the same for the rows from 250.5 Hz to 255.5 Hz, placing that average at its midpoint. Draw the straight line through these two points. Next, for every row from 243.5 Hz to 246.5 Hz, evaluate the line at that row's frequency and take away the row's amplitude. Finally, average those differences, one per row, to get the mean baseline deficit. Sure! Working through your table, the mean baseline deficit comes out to 0.25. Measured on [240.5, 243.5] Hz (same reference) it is 0.70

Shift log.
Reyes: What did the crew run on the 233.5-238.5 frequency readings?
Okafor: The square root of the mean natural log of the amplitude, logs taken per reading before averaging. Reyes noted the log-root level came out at 1.401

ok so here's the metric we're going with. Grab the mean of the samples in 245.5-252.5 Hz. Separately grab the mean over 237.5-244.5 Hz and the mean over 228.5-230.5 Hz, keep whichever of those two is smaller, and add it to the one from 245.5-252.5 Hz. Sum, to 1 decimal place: 14.9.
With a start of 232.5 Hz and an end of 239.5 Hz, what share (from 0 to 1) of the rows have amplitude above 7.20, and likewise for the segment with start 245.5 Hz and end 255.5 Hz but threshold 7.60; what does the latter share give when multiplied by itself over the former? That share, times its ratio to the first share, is 1.49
